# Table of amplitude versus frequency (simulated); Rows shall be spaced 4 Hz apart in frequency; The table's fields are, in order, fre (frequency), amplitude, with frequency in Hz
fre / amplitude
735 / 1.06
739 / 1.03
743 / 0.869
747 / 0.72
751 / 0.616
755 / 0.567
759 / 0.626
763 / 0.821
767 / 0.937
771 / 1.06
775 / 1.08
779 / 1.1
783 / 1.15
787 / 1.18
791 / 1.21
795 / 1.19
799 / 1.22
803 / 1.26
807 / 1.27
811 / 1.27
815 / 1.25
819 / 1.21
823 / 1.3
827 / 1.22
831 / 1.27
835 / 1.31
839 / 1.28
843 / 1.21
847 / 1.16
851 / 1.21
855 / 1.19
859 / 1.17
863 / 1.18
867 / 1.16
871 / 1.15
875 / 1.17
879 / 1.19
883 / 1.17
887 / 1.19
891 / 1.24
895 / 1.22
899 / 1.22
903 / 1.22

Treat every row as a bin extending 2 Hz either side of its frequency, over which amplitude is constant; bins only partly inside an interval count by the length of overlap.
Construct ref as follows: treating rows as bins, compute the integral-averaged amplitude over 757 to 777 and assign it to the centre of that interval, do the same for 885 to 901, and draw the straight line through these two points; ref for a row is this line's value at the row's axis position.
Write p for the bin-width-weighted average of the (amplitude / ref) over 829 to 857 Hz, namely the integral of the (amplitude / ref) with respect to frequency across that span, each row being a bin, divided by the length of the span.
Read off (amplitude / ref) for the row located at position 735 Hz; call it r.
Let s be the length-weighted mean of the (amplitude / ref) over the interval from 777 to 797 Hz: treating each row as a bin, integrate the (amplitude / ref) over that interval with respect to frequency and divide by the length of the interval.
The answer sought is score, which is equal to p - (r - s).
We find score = 1.07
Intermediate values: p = 1.13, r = 1.28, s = 1.22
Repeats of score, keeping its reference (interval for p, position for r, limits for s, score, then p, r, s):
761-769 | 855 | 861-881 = 0.92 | 0.98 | 1.06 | 1.01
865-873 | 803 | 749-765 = 0.48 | 1.00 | 1.27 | 0.75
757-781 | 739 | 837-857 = 0.89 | 1.03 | 1.23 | 1.10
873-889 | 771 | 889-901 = 0.84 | 0.99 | 1.16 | 1.00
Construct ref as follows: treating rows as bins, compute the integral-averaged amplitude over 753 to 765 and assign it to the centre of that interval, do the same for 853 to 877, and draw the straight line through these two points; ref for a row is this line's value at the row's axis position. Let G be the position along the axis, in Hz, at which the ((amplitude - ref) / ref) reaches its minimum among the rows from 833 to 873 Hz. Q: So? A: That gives 871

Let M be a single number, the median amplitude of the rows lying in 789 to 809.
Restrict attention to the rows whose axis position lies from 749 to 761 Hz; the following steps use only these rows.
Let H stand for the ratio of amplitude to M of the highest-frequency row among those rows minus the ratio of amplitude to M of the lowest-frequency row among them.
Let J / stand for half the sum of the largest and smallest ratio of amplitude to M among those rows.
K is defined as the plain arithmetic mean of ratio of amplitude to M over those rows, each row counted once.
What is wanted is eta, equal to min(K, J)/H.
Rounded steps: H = 0.008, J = 0.49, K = 0.49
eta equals 60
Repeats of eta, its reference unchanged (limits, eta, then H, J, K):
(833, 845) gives -13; -0.082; 1.03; 1.04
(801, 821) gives -25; -0.041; 1.02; 1.03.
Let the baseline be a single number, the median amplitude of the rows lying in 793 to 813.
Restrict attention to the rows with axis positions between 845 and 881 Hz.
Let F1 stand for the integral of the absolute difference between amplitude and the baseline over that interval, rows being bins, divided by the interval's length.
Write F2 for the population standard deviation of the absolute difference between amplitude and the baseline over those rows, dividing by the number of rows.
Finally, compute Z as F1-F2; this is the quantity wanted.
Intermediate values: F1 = 0.08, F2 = 0.018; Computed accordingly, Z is 0.067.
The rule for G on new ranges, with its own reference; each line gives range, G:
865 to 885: 883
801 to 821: 819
